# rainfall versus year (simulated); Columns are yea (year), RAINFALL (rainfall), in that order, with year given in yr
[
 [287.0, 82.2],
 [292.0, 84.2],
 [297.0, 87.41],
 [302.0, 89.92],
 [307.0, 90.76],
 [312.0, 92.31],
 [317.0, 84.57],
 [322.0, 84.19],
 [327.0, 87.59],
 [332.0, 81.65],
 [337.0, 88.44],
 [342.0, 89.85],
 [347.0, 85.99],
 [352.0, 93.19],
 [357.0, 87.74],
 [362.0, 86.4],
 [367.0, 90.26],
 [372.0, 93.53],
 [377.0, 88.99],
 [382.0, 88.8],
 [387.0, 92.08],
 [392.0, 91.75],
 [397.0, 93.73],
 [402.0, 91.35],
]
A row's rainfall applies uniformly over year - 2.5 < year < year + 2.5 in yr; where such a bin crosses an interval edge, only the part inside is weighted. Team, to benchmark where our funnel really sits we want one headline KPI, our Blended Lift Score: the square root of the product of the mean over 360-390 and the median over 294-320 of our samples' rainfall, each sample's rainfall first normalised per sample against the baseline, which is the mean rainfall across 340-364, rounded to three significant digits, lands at 1.02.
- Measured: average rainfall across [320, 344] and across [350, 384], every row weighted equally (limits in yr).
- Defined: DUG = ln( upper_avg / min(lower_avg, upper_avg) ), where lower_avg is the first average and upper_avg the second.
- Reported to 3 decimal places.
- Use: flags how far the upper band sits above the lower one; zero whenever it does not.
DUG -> 0.040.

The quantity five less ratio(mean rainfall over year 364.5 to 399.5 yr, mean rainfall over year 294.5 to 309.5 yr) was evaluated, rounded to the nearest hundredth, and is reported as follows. 3.98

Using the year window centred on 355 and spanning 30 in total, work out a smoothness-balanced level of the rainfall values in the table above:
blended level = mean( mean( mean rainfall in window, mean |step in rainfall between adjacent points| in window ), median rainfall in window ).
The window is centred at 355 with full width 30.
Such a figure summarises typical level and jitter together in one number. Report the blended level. 67.7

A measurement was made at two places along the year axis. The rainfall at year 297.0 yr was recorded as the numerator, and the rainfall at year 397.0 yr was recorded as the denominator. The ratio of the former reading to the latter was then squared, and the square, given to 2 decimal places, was 0.87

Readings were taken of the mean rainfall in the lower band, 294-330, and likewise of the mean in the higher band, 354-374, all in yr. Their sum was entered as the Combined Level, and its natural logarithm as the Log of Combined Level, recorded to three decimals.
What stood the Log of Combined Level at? 5.179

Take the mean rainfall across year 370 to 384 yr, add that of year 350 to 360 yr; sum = 181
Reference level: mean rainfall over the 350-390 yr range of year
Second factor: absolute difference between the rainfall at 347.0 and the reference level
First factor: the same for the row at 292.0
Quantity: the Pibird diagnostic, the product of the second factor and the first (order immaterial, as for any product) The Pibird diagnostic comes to 24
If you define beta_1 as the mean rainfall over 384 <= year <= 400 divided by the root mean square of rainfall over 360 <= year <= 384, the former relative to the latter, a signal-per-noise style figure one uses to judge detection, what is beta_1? 1.03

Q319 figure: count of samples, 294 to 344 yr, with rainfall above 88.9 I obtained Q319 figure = 4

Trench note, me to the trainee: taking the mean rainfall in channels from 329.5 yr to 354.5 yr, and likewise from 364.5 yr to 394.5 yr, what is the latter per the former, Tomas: 1.04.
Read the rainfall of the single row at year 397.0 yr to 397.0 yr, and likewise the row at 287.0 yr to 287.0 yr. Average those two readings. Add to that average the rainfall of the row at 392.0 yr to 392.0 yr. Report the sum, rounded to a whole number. 180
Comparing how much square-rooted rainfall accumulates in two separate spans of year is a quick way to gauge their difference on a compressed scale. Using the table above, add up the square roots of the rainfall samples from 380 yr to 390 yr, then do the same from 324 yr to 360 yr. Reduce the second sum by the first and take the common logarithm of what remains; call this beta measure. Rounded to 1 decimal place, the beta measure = 1.7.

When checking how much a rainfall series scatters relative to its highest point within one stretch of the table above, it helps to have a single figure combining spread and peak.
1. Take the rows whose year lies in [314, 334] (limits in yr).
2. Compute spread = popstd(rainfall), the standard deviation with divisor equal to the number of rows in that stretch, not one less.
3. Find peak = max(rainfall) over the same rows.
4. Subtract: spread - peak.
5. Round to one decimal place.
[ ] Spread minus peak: -85.5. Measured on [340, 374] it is -90.7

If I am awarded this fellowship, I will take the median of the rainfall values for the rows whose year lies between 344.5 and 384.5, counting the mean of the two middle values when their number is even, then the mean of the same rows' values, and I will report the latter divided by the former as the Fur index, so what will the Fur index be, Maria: 1.01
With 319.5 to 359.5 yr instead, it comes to 1.00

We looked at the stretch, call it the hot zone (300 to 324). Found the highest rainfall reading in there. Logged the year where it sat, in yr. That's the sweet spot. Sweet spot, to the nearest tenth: 312.0 yr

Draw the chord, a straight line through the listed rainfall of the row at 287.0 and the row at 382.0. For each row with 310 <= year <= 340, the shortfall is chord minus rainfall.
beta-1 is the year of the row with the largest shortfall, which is 332.0 yr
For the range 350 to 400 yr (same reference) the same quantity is 362.0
